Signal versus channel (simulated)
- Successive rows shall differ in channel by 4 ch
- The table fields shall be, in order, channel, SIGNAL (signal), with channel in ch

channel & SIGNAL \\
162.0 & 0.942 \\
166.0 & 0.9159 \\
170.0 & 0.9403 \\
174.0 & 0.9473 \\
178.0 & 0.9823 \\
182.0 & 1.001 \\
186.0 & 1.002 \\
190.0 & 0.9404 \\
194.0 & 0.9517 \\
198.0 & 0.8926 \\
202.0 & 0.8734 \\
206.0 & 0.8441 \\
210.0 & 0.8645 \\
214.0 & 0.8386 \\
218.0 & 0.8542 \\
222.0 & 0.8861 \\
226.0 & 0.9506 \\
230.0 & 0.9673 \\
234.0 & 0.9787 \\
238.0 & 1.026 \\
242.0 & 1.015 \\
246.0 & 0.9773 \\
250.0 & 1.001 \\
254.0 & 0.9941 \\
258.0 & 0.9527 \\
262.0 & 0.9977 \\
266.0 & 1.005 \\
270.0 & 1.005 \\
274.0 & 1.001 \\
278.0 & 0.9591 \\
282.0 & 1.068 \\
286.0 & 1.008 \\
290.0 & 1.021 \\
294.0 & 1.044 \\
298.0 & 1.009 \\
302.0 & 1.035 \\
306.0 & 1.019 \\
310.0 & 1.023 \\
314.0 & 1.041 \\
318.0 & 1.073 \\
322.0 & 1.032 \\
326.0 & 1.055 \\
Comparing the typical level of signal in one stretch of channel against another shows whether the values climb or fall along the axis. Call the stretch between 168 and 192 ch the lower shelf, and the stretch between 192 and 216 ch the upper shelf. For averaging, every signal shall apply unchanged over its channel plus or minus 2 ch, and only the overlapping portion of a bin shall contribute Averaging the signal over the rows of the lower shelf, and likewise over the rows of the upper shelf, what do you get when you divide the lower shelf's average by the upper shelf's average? 1.10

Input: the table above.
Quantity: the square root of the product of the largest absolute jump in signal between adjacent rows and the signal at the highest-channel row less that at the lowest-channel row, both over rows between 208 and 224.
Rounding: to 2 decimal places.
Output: 0.03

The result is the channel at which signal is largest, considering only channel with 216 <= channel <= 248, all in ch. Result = 238.0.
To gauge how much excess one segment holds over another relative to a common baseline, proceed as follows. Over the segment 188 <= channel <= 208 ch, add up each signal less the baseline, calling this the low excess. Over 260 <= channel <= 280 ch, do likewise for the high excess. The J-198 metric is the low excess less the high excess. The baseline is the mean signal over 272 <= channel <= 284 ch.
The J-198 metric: -0.47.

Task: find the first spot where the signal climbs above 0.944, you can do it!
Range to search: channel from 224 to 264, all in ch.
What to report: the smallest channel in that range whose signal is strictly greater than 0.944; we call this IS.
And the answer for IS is 226.0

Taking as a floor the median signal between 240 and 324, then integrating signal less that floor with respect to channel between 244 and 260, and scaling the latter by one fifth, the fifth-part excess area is -0.09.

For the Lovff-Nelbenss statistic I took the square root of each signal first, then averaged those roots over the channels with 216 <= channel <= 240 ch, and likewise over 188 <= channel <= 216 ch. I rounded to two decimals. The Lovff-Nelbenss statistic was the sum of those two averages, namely 1.91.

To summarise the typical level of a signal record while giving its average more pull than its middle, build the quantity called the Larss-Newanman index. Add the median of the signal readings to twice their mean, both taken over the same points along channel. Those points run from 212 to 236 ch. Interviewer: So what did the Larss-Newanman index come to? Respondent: 2.74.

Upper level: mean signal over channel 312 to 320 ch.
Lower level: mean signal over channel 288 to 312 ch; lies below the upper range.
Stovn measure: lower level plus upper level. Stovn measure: 2.08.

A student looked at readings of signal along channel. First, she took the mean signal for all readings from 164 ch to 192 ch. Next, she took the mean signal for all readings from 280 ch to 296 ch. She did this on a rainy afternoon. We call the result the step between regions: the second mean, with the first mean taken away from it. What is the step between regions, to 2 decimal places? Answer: 0.07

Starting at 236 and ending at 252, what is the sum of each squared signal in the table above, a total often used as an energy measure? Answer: 4.0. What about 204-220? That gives 2.9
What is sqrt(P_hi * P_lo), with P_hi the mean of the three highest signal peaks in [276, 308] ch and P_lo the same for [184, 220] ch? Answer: 1.01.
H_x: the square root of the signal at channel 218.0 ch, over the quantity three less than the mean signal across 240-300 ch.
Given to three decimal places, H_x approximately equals -0.463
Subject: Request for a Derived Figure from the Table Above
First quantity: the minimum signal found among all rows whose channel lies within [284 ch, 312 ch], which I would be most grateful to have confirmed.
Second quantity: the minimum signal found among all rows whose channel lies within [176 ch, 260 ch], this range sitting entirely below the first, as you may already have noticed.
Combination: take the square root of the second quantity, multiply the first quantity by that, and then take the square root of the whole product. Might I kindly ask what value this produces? 0.961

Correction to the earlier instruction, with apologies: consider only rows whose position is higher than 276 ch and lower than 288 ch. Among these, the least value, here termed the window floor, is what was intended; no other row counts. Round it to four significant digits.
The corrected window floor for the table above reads 0.9591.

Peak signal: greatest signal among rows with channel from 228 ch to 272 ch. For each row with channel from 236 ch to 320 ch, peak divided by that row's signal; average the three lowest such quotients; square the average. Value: 0.93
